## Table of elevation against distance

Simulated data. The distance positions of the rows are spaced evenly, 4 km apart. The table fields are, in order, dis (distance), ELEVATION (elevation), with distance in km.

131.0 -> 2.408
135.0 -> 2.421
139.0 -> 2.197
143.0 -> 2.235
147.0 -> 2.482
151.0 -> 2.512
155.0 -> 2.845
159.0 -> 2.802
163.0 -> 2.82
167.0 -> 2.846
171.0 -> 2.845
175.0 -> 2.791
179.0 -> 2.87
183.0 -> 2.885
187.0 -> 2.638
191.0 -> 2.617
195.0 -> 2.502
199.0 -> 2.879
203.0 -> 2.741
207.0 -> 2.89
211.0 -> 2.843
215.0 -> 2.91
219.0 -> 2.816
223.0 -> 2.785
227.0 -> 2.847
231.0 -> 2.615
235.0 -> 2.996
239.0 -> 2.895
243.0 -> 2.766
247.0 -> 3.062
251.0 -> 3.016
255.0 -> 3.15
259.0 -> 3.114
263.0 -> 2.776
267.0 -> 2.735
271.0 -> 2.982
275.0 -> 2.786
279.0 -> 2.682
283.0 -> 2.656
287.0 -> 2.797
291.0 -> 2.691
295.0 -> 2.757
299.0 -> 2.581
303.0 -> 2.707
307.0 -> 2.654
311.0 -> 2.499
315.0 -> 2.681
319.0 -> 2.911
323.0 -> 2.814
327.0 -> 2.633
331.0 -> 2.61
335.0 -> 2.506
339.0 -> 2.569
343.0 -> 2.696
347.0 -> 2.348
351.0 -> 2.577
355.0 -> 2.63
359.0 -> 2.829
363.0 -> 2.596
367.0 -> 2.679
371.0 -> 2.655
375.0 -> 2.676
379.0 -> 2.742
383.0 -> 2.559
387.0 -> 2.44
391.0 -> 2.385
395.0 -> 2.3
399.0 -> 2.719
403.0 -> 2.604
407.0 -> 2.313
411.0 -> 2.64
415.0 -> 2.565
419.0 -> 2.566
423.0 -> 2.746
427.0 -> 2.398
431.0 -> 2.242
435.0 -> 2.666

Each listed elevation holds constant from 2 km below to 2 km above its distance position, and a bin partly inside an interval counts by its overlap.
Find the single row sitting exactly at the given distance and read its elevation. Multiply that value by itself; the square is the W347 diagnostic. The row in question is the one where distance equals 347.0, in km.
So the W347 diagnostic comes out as 5.5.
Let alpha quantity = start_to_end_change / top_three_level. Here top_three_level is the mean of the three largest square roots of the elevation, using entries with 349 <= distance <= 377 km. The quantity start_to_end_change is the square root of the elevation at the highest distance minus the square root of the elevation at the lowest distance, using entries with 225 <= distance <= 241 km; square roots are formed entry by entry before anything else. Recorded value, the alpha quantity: 0.01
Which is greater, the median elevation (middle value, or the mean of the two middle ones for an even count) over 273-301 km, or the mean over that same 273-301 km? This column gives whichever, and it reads 2.71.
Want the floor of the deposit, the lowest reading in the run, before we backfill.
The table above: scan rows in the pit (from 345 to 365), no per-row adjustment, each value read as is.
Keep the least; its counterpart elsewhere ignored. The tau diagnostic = 2.348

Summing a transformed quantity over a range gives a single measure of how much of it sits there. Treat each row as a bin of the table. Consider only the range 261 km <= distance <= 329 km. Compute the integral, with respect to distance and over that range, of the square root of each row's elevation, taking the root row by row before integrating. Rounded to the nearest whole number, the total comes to 112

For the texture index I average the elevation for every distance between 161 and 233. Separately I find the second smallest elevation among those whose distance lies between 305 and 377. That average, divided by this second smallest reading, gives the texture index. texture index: 1.11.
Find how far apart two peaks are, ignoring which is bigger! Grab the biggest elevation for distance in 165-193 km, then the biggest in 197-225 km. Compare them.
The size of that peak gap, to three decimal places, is 0.025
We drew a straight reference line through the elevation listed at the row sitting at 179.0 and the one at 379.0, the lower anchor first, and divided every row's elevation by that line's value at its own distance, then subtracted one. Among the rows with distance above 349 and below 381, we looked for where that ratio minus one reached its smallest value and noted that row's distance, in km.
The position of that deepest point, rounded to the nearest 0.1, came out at 351.0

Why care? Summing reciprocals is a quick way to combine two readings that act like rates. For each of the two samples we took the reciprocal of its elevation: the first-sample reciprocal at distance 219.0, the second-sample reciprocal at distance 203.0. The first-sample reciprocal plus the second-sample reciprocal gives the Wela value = 0.720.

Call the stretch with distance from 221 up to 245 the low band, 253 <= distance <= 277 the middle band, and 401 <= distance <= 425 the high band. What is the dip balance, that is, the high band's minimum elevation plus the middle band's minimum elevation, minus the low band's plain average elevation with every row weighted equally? 2.23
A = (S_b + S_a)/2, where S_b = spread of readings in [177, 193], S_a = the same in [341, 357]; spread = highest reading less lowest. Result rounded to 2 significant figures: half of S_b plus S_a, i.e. 0.31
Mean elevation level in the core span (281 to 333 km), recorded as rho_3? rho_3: 2.69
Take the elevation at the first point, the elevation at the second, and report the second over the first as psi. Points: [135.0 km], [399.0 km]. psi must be 1.12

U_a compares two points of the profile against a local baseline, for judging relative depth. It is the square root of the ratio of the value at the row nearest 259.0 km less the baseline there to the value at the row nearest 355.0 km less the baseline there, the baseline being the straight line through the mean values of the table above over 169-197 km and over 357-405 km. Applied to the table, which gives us 5.7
